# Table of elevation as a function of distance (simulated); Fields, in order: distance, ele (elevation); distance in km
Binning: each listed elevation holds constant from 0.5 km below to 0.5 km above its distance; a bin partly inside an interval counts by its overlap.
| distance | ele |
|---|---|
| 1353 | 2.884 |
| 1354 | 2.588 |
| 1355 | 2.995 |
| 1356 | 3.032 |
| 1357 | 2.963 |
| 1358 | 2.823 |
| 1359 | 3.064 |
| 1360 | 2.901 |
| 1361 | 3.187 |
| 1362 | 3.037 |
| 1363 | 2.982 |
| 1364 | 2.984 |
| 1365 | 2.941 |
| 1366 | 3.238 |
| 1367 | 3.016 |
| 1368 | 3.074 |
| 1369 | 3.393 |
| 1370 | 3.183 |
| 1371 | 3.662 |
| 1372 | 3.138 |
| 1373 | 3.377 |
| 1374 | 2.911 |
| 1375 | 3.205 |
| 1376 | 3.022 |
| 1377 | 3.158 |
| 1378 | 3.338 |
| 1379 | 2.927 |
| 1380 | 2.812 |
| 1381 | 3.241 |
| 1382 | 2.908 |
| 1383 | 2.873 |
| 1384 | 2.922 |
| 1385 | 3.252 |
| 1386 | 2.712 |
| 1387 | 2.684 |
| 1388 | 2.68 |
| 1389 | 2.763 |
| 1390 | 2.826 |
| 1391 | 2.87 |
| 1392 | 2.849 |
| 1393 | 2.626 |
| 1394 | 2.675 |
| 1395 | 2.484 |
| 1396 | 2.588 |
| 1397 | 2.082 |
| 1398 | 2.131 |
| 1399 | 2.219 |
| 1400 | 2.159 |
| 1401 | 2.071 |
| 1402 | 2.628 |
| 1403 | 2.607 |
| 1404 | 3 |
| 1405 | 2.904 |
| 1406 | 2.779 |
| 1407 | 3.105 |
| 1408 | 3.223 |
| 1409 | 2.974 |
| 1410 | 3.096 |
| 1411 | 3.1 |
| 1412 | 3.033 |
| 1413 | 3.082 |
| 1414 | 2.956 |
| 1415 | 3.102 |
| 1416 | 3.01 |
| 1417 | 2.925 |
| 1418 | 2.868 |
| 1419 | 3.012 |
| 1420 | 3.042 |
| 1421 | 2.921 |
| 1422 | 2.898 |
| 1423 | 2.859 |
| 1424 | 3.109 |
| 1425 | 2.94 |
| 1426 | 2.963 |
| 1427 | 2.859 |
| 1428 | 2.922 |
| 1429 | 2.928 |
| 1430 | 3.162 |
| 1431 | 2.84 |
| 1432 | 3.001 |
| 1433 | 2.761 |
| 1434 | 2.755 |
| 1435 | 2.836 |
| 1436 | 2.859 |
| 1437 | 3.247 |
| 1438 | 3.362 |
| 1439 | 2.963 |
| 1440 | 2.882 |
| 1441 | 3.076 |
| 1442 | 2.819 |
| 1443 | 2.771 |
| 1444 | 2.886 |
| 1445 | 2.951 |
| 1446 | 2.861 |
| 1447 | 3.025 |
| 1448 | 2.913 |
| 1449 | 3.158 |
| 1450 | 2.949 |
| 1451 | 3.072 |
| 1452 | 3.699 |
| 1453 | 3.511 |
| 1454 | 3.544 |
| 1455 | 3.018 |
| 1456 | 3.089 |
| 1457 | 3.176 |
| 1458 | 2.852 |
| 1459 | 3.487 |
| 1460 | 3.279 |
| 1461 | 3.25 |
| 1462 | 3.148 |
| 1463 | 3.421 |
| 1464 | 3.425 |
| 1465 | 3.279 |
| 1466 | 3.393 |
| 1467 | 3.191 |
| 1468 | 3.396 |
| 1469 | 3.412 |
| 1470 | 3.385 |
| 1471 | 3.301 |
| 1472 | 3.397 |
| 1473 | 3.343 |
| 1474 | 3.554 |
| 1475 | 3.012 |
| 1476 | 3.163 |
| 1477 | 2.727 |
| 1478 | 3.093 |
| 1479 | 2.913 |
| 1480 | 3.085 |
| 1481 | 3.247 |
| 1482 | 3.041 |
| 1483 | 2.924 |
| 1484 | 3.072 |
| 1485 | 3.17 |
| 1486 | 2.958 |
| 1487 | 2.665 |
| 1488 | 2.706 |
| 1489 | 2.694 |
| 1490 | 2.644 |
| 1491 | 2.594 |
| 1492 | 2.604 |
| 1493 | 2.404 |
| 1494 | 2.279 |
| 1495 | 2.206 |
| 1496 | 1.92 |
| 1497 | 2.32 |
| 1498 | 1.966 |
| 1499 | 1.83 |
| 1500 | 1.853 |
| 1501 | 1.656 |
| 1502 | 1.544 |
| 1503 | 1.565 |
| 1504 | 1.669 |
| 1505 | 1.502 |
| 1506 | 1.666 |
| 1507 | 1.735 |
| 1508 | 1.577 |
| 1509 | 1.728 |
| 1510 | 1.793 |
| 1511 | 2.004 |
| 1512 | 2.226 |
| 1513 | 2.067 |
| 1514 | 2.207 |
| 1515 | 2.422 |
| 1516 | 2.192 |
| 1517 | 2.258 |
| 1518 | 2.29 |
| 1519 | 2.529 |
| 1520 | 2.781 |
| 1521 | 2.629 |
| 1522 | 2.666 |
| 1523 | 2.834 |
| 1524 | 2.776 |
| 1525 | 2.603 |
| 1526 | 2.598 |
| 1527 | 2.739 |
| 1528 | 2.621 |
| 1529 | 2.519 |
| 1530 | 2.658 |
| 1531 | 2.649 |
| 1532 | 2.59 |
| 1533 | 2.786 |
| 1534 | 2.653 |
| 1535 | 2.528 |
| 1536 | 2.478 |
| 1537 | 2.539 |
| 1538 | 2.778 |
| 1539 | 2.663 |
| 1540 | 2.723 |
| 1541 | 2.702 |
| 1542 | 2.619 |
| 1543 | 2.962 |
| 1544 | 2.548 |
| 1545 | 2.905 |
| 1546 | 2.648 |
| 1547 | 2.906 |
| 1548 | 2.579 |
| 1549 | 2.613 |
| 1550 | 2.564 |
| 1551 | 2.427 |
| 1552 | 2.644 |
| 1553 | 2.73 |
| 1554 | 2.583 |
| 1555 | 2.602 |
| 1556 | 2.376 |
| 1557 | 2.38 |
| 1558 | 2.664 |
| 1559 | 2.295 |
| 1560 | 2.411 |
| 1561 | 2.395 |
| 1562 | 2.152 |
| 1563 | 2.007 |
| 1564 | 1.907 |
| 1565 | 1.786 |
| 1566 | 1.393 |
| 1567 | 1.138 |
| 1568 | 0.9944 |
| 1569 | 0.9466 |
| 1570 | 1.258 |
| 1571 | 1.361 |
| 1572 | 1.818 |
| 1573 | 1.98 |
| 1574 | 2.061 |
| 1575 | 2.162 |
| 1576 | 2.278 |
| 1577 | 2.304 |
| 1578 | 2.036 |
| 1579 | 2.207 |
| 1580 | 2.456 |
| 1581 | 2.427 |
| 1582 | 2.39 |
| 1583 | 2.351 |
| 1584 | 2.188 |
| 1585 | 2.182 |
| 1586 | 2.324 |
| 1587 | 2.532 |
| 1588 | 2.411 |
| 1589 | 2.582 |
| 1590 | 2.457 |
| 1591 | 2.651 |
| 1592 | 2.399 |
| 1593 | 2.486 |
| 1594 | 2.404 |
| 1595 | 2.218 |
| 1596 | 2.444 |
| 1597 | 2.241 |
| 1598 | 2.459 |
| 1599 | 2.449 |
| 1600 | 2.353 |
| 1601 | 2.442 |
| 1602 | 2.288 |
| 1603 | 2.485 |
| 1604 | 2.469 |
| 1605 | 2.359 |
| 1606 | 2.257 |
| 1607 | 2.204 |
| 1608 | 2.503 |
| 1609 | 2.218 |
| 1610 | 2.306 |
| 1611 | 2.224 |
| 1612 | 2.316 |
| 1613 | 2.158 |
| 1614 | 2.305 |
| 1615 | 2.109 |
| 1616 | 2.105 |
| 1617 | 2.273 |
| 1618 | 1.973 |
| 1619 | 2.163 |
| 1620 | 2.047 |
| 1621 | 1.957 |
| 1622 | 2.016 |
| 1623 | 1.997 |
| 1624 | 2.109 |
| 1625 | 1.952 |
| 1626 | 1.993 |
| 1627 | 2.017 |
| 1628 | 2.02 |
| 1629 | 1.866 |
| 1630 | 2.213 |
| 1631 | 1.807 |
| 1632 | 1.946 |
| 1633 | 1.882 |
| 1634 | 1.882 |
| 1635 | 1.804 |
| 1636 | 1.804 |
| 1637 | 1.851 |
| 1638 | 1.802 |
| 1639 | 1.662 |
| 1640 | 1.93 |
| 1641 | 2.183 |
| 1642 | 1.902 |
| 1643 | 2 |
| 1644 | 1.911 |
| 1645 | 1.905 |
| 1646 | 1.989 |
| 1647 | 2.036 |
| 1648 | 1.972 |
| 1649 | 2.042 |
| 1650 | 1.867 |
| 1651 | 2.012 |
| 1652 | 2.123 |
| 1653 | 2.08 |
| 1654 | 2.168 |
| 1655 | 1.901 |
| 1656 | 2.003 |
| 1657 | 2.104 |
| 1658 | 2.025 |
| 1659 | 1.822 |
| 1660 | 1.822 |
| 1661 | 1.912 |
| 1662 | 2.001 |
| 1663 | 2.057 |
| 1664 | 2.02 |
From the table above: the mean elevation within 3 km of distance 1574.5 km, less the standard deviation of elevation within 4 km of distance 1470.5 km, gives 2.00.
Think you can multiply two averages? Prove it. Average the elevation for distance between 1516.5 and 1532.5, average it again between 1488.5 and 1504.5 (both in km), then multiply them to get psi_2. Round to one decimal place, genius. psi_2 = 5.5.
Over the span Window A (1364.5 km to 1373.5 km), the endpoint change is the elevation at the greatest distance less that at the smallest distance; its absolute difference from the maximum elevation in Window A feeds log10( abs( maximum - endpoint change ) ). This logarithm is 0.51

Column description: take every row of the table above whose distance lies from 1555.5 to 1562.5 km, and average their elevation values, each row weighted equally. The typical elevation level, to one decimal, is 2.4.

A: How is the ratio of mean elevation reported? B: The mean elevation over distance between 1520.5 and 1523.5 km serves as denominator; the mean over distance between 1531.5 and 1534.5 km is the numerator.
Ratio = 0.99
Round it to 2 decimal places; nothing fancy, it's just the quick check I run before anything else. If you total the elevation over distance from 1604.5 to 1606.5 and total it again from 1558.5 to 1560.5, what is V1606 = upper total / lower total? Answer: 0.98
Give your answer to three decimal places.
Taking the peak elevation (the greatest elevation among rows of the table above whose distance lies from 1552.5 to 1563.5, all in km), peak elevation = 2.730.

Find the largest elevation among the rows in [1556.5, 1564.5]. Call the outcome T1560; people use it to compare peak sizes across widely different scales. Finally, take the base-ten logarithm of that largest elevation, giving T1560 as 0.43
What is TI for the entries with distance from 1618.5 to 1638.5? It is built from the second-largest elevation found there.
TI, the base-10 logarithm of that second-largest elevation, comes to 0.34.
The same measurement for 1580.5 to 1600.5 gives 0.41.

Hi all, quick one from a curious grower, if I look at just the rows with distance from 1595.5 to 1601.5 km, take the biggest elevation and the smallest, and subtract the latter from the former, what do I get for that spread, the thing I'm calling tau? 0.22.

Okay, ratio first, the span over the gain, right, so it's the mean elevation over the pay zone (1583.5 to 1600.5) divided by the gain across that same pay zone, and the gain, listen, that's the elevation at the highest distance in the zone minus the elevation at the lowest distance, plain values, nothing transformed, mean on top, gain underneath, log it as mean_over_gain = 15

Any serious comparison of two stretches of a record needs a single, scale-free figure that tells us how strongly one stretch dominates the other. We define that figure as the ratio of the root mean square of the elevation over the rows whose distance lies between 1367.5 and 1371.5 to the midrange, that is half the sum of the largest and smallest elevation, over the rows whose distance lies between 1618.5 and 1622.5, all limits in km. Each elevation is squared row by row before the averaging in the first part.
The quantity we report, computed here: 1.6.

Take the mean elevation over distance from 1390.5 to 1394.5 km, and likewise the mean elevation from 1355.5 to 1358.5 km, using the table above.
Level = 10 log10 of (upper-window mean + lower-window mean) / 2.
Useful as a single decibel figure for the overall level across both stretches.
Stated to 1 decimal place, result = 4.5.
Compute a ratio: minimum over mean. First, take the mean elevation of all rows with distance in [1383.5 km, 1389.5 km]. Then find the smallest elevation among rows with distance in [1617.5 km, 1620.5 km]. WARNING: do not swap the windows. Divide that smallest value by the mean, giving 0.70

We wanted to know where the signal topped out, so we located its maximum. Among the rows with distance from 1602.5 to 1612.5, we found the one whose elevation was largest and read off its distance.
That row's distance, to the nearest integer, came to 1608 km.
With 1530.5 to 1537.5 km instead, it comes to 1533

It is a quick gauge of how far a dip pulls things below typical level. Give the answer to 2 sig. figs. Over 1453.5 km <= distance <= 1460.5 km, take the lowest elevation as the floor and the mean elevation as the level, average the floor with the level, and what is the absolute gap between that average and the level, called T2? 0.18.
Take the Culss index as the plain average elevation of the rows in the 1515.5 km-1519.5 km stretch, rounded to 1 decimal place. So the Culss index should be 2.3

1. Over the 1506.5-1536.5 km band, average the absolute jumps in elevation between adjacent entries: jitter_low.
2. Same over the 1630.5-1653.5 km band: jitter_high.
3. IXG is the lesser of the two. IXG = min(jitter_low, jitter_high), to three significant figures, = 0.102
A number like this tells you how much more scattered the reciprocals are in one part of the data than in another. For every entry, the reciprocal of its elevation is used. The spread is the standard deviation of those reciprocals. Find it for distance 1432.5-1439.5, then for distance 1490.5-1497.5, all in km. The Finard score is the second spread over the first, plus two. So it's 3.79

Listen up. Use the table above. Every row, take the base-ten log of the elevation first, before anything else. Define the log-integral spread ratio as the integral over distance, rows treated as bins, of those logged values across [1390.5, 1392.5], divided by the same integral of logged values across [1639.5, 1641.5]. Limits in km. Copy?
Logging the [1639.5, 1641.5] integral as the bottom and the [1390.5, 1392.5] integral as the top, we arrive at 1.5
